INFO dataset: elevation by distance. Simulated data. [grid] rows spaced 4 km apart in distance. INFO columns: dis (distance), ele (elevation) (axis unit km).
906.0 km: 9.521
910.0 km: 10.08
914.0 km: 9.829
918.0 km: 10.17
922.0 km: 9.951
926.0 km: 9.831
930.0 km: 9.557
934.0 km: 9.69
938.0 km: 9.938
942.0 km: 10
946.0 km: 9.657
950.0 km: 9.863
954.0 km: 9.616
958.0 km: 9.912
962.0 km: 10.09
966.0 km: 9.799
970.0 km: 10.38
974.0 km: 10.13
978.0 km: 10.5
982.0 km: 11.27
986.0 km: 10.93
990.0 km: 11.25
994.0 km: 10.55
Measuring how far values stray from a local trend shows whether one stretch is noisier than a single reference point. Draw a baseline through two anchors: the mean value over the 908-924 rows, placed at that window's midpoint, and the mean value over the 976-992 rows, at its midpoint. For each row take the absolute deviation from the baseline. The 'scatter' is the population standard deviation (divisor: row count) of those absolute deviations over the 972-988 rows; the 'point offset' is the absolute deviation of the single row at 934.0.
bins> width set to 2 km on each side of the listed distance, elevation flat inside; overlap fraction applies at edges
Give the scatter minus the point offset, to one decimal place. -0.4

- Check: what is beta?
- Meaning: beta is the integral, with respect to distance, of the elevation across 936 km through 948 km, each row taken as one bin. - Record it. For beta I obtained 118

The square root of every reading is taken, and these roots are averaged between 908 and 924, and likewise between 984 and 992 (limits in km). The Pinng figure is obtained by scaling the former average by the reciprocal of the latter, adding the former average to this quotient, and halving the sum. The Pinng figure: 2.06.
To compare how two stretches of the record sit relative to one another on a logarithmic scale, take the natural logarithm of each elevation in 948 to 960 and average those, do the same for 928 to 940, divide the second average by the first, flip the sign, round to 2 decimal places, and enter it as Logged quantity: -1.00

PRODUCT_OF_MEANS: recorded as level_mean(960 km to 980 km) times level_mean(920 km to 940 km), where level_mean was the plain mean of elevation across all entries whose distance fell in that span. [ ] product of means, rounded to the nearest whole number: 100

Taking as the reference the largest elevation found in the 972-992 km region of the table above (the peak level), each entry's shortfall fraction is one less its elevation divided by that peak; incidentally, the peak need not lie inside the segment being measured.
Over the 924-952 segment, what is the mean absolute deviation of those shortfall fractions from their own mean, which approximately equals 0.0119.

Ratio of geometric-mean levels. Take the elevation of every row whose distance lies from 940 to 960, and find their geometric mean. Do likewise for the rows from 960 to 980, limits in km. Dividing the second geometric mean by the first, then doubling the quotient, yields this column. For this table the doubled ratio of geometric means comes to 2.08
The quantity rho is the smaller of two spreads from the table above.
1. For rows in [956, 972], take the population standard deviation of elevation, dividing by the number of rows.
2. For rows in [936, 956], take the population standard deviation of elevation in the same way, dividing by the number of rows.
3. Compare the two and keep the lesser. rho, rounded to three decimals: 0.152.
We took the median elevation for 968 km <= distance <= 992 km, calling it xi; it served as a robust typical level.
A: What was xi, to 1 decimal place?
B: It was 10.7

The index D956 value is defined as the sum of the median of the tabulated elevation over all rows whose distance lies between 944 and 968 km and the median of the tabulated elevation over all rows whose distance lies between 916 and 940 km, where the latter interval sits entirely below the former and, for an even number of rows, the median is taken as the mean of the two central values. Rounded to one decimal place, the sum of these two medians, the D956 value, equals 19.7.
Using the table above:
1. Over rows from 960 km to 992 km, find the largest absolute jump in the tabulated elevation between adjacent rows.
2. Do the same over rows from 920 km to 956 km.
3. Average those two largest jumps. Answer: 0.56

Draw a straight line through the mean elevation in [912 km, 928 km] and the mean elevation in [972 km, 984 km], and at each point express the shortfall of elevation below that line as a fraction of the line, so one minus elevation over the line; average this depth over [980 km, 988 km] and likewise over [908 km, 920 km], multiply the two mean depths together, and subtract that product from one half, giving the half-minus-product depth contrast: 0.4994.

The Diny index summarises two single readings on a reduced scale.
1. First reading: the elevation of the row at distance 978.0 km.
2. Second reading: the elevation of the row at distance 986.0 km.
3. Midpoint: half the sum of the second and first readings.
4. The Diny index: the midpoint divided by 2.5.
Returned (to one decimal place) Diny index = 4.3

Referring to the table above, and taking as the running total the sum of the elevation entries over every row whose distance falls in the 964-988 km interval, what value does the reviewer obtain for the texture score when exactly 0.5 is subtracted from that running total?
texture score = 63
